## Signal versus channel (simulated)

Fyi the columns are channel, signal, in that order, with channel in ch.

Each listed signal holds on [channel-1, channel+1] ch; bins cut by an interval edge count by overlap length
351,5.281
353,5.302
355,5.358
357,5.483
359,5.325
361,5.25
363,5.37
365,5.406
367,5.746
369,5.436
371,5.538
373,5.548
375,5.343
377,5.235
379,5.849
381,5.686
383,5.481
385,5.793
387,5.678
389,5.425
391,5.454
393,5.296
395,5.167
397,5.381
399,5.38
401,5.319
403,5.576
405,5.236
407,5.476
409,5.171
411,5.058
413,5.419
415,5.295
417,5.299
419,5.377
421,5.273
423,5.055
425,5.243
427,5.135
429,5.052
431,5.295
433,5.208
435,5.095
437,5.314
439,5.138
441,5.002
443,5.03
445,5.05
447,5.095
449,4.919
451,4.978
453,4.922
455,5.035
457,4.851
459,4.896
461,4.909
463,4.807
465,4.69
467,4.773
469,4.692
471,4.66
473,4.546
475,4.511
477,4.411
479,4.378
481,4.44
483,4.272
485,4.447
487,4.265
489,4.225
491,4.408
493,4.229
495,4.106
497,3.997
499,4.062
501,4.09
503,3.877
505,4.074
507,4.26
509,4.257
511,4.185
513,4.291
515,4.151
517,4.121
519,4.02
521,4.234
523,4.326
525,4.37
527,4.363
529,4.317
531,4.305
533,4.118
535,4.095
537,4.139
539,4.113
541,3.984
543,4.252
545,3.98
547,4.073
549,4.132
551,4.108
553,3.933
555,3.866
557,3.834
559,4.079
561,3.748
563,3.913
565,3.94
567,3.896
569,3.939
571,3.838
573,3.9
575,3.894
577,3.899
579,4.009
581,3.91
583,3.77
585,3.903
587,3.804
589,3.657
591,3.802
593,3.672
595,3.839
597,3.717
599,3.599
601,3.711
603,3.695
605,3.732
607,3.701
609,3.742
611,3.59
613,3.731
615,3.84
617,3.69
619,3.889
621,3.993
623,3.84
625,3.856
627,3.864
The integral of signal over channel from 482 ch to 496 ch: 60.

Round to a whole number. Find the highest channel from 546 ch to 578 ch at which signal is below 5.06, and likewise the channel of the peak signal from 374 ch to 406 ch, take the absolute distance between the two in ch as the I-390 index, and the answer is 198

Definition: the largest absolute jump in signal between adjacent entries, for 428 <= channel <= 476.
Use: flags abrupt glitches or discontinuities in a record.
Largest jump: 0.243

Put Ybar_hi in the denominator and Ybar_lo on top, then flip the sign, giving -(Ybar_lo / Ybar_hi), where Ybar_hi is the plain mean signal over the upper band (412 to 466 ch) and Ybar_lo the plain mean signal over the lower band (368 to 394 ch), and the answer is -1.08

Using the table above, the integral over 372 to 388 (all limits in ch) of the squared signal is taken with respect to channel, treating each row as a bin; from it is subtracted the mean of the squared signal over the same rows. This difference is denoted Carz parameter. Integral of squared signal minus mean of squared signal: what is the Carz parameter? 467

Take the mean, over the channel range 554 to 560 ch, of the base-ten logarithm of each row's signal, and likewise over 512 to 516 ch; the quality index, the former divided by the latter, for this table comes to 0.95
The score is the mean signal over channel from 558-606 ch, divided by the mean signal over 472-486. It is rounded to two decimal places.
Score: 0.86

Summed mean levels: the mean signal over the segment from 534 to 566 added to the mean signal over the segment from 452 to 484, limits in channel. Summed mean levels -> 8.7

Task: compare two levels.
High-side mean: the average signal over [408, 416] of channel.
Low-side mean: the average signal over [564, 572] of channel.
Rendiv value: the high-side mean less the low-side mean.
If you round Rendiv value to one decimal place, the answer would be 1.3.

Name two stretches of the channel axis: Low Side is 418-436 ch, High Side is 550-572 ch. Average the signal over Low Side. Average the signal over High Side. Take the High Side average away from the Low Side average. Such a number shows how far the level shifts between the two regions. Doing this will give 1.3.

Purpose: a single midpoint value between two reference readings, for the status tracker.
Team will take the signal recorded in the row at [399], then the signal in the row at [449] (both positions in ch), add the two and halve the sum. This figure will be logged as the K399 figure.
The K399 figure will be 5.15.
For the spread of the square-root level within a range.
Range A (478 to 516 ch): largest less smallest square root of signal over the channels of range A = 0.140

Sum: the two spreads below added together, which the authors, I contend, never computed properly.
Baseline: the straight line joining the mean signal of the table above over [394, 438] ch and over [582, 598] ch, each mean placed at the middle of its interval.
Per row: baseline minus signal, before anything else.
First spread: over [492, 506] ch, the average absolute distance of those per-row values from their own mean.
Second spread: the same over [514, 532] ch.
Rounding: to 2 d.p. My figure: 0.21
